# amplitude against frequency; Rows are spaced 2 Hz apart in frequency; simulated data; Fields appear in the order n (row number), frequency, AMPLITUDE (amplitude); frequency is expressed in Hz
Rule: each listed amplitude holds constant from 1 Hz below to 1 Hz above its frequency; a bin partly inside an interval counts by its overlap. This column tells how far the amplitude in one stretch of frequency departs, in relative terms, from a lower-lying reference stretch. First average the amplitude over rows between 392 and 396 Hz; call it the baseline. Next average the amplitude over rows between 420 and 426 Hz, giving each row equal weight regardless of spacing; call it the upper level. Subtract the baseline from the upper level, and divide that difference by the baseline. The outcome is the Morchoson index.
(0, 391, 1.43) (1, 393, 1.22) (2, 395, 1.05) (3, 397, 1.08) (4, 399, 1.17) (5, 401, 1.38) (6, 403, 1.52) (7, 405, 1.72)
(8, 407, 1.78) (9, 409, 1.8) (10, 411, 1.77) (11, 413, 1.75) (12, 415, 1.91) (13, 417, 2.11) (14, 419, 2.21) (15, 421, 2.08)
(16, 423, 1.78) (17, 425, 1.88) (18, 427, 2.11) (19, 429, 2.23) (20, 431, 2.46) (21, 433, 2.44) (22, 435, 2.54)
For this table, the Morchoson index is 0.7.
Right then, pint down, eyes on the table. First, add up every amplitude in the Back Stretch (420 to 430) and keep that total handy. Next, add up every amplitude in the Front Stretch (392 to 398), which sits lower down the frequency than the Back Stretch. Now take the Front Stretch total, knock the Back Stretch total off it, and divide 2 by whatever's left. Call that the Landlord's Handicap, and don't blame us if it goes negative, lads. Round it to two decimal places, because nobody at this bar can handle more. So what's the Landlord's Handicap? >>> -0.30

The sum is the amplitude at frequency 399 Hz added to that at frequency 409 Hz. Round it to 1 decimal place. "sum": 3.0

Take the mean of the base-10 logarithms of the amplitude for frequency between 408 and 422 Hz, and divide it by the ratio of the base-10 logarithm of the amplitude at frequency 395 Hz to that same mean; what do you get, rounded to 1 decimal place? 3.9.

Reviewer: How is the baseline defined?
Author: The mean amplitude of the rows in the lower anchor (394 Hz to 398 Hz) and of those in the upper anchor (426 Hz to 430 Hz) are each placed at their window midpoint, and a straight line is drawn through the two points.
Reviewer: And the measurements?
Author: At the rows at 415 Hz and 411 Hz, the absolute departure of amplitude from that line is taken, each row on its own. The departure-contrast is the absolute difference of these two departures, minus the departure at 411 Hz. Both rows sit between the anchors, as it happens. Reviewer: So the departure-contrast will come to -0.19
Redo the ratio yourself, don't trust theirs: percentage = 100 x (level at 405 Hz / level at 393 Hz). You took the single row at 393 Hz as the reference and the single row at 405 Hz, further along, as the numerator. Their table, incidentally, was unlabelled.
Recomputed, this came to 141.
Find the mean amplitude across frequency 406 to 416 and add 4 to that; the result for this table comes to 5.8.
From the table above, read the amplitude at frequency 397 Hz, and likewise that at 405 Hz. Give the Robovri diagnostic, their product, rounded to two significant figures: 1.9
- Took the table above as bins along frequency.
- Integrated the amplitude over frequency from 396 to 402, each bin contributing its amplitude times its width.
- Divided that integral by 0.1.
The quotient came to 73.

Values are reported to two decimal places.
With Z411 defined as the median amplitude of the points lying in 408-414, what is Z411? 1.77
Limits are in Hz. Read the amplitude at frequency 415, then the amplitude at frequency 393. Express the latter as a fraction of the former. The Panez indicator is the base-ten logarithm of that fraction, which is -0.19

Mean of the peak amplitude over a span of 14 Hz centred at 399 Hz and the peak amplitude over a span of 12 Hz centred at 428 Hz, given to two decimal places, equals 2.09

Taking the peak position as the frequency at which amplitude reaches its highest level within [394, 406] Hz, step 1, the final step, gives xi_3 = 405 Hz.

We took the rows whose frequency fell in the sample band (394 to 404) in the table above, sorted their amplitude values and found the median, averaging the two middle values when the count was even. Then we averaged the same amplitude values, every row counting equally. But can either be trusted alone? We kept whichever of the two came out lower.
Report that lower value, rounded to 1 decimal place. 1.2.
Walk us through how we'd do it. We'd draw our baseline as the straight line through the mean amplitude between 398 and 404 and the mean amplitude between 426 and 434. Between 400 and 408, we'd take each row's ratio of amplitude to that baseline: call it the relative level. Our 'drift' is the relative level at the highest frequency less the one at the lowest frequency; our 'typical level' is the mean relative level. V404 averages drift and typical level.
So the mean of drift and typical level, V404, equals 0.61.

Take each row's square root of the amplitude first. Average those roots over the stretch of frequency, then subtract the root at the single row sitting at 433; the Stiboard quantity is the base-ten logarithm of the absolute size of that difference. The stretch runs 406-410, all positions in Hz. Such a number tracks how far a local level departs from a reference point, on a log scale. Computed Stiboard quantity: -0.65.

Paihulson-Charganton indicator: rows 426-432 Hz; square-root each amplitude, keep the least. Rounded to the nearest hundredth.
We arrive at 1.45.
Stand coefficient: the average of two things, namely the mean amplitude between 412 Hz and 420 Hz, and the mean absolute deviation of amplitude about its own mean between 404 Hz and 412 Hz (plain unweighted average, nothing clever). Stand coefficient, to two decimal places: 1.01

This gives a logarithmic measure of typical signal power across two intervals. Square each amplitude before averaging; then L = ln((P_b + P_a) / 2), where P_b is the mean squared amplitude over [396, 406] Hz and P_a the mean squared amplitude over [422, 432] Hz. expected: 1.16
